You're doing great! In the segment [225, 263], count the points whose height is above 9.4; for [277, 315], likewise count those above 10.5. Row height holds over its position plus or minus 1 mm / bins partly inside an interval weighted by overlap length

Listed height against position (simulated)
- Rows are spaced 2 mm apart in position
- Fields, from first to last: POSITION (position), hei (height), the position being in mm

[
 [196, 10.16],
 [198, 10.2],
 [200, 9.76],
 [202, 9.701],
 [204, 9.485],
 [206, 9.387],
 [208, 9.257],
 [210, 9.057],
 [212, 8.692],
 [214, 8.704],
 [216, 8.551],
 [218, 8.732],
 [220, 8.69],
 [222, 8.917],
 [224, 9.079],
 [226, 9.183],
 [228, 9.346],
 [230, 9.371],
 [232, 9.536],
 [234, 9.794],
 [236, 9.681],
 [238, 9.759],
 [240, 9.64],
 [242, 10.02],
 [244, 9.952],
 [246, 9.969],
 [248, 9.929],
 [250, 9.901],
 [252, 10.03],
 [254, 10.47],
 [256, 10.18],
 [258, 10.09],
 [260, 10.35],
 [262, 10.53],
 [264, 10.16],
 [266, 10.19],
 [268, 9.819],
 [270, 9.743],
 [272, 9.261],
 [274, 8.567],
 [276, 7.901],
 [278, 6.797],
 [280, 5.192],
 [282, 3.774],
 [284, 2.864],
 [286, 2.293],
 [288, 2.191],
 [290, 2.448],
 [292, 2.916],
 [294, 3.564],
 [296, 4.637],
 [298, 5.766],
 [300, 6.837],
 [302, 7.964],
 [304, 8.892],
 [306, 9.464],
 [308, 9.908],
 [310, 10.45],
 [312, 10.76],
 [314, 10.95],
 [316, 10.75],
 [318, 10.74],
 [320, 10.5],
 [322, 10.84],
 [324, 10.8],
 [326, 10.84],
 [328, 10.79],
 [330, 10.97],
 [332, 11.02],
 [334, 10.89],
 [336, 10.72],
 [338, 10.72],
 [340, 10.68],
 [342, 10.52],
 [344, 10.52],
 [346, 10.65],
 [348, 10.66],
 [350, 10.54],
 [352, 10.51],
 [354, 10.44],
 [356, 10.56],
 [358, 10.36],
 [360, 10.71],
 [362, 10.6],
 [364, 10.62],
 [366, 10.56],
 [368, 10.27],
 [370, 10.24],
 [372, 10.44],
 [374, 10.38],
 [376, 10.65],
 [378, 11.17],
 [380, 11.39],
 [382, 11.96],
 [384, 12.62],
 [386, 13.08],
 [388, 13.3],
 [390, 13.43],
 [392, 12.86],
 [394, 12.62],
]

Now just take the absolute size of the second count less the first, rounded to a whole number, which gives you 14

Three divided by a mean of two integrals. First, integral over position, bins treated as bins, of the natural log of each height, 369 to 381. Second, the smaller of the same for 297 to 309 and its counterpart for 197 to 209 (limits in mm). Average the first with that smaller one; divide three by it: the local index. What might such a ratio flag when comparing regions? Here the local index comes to 0.112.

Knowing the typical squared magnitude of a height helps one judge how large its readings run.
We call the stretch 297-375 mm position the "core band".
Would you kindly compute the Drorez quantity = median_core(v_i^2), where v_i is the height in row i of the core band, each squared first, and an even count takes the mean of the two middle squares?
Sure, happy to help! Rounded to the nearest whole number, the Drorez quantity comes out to 112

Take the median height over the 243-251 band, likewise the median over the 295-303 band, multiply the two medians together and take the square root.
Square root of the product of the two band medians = 7.9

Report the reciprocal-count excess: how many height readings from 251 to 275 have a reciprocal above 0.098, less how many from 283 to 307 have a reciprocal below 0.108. 8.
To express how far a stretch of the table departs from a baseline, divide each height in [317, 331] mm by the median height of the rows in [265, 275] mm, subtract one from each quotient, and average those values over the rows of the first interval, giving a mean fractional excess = 0.11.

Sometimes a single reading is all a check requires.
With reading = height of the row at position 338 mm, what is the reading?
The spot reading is 10.72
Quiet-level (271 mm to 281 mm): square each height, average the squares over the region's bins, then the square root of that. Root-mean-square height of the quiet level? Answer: 7.7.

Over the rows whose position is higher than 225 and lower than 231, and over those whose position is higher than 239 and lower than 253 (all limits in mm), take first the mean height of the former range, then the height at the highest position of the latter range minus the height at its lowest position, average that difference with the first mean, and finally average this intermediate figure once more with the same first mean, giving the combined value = 7.1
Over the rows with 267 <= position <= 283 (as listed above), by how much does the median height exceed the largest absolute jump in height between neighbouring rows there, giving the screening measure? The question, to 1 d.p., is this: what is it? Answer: 6.6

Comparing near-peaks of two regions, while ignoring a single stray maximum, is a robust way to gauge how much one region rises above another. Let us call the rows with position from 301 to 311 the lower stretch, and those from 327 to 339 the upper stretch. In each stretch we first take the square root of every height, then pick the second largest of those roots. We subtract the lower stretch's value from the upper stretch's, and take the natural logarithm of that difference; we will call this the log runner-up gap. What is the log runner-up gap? -1.81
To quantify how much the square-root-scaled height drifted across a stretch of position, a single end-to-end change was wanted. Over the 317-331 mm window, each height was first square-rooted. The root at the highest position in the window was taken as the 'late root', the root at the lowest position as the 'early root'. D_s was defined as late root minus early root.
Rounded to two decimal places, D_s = 0.03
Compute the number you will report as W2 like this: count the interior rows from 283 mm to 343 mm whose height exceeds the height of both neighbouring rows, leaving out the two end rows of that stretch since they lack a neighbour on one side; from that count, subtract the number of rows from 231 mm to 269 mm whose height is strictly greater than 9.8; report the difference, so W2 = -10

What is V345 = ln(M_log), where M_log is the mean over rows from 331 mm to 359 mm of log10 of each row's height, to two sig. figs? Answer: 0.026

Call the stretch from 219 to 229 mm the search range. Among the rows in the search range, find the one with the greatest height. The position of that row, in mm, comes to 228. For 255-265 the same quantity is 262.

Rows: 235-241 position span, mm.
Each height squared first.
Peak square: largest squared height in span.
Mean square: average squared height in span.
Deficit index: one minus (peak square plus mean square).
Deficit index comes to -188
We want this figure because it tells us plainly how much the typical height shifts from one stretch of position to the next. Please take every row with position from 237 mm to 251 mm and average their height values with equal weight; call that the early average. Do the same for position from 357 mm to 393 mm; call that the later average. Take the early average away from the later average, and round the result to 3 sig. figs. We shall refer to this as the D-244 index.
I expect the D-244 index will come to 1.49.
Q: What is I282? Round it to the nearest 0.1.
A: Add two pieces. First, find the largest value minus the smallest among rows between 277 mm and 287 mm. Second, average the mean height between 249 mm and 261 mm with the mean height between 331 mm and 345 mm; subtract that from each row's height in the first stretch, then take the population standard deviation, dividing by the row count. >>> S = 6.1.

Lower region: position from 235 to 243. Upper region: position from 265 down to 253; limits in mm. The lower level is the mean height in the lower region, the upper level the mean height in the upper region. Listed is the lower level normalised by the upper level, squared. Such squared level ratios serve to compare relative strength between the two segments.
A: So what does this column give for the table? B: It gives 0.90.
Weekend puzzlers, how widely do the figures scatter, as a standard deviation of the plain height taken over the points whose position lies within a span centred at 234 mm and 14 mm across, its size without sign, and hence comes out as 0.2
